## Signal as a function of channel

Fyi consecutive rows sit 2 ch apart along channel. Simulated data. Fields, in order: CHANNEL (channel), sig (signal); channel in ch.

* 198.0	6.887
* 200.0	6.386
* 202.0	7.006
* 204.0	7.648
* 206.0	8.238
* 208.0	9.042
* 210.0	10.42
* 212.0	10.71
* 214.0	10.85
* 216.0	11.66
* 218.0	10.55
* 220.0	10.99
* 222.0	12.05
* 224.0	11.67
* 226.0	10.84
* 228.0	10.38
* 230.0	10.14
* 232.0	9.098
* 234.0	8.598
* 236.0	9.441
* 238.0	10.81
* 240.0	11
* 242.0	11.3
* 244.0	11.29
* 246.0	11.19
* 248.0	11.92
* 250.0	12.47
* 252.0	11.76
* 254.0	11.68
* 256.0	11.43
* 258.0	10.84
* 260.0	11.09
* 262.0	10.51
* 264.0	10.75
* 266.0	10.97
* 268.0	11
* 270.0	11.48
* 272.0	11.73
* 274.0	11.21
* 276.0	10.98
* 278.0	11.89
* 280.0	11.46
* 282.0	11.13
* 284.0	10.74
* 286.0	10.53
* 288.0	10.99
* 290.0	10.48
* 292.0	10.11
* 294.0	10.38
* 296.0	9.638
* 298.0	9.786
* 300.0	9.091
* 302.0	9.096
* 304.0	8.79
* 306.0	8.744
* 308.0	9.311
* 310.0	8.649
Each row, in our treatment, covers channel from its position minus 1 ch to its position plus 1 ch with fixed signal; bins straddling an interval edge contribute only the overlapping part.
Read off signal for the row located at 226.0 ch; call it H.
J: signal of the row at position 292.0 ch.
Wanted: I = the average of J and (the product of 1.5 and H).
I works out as 13.2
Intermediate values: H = 10.84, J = 10.11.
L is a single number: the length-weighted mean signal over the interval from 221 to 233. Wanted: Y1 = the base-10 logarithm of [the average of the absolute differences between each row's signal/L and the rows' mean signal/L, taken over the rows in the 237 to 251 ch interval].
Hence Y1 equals -1.39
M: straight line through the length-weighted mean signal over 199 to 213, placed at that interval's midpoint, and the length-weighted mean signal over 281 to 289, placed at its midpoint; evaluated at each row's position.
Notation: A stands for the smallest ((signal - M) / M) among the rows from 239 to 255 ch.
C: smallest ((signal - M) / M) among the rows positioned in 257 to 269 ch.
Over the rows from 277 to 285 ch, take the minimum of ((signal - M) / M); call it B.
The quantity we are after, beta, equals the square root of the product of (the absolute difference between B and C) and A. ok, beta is 0.080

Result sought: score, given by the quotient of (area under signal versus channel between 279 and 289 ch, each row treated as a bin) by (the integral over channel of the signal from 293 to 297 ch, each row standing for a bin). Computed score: 2.7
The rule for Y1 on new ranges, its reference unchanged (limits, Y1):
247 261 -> -1.42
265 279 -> -1.52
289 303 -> -1.38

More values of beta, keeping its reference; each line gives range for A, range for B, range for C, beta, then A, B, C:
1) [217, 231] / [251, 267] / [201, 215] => 0.141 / 0.10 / 0.03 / -0.16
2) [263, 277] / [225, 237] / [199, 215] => 0.076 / 0.04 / -0.08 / -0.23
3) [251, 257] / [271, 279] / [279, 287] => 0.101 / 0.14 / 0.04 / -0.03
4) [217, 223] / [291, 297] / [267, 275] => 0.197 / 0.19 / -0.14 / 0.06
